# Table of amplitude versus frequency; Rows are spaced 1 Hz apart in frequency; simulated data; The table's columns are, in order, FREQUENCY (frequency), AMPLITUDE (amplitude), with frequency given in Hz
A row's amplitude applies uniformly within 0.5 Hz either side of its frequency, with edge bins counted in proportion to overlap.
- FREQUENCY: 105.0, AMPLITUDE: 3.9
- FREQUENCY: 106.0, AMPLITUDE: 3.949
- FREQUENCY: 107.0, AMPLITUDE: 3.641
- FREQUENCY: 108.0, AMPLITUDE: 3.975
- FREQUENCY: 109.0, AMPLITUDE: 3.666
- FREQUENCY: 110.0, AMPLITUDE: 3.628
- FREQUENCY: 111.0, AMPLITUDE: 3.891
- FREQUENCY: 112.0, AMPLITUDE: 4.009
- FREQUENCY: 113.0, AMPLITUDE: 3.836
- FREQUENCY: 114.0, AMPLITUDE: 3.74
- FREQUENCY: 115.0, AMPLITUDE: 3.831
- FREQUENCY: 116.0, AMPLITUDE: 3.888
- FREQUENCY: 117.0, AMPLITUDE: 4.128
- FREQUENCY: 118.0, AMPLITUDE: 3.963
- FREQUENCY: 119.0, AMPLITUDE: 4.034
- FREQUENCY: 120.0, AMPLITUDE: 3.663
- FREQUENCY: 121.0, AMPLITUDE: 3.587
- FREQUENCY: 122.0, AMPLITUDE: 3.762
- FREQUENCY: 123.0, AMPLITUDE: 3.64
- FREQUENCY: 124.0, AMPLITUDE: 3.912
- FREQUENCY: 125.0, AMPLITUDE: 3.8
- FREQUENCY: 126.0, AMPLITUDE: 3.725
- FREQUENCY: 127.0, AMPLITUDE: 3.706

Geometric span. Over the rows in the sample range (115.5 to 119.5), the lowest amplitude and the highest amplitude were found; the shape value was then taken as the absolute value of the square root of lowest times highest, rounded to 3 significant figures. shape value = 4.01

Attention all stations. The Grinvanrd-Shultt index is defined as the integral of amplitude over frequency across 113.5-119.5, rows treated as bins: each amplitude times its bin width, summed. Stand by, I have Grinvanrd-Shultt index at 23.6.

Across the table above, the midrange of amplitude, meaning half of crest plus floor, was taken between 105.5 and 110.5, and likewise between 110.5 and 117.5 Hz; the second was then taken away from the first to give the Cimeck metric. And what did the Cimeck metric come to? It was -0.13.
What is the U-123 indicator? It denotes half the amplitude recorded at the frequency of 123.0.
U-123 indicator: 1.82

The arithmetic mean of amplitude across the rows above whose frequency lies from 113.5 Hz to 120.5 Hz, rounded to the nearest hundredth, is 3.89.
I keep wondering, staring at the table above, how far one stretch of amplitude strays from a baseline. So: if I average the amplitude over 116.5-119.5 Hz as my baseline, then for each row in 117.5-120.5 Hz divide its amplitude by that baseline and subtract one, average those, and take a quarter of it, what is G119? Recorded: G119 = -0.0096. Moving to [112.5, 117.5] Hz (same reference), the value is -0.0097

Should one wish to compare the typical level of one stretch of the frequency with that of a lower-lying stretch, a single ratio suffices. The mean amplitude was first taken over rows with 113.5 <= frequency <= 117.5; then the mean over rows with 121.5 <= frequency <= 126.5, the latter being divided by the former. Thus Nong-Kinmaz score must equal 0.97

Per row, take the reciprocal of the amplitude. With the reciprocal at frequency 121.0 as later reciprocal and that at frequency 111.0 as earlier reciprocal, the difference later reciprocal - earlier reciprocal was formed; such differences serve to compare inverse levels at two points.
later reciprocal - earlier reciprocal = 0.0218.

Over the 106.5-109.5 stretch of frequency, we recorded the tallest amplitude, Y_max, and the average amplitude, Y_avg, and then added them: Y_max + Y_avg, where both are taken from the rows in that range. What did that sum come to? 7.74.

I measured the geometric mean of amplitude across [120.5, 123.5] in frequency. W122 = 3.66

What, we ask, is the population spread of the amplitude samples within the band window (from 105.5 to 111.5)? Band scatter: 0.15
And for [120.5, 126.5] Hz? 0.11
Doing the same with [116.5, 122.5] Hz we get 0.20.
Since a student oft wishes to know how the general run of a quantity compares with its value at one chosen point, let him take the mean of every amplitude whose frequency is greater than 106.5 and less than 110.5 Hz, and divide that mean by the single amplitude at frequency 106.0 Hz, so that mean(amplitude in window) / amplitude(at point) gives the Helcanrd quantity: 0.94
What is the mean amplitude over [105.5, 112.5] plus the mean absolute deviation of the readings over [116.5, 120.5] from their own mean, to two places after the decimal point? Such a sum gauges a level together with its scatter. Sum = 3.96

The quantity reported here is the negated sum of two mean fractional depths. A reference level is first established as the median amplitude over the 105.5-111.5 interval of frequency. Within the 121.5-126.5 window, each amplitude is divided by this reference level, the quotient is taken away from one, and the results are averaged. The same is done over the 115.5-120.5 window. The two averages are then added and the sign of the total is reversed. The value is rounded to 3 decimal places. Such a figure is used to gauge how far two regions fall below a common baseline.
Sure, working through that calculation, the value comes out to 0.039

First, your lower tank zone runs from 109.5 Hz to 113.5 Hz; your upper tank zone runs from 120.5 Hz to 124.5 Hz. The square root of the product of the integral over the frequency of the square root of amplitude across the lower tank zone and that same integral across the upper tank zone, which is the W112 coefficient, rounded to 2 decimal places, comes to 7.78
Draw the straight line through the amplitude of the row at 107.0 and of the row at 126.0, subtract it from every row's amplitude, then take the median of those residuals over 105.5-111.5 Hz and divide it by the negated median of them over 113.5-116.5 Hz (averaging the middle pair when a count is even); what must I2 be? -0.8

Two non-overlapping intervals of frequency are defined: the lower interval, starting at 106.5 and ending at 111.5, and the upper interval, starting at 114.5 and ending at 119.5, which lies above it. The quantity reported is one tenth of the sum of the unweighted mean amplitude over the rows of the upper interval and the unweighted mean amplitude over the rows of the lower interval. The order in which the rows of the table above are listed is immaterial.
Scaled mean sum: 0.773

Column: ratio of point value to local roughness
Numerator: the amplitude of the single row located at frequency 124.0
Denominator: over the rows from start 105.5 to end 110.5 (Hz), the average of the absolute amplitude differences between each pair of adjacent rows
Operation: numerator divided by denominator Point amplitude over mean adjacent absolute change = 15.8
